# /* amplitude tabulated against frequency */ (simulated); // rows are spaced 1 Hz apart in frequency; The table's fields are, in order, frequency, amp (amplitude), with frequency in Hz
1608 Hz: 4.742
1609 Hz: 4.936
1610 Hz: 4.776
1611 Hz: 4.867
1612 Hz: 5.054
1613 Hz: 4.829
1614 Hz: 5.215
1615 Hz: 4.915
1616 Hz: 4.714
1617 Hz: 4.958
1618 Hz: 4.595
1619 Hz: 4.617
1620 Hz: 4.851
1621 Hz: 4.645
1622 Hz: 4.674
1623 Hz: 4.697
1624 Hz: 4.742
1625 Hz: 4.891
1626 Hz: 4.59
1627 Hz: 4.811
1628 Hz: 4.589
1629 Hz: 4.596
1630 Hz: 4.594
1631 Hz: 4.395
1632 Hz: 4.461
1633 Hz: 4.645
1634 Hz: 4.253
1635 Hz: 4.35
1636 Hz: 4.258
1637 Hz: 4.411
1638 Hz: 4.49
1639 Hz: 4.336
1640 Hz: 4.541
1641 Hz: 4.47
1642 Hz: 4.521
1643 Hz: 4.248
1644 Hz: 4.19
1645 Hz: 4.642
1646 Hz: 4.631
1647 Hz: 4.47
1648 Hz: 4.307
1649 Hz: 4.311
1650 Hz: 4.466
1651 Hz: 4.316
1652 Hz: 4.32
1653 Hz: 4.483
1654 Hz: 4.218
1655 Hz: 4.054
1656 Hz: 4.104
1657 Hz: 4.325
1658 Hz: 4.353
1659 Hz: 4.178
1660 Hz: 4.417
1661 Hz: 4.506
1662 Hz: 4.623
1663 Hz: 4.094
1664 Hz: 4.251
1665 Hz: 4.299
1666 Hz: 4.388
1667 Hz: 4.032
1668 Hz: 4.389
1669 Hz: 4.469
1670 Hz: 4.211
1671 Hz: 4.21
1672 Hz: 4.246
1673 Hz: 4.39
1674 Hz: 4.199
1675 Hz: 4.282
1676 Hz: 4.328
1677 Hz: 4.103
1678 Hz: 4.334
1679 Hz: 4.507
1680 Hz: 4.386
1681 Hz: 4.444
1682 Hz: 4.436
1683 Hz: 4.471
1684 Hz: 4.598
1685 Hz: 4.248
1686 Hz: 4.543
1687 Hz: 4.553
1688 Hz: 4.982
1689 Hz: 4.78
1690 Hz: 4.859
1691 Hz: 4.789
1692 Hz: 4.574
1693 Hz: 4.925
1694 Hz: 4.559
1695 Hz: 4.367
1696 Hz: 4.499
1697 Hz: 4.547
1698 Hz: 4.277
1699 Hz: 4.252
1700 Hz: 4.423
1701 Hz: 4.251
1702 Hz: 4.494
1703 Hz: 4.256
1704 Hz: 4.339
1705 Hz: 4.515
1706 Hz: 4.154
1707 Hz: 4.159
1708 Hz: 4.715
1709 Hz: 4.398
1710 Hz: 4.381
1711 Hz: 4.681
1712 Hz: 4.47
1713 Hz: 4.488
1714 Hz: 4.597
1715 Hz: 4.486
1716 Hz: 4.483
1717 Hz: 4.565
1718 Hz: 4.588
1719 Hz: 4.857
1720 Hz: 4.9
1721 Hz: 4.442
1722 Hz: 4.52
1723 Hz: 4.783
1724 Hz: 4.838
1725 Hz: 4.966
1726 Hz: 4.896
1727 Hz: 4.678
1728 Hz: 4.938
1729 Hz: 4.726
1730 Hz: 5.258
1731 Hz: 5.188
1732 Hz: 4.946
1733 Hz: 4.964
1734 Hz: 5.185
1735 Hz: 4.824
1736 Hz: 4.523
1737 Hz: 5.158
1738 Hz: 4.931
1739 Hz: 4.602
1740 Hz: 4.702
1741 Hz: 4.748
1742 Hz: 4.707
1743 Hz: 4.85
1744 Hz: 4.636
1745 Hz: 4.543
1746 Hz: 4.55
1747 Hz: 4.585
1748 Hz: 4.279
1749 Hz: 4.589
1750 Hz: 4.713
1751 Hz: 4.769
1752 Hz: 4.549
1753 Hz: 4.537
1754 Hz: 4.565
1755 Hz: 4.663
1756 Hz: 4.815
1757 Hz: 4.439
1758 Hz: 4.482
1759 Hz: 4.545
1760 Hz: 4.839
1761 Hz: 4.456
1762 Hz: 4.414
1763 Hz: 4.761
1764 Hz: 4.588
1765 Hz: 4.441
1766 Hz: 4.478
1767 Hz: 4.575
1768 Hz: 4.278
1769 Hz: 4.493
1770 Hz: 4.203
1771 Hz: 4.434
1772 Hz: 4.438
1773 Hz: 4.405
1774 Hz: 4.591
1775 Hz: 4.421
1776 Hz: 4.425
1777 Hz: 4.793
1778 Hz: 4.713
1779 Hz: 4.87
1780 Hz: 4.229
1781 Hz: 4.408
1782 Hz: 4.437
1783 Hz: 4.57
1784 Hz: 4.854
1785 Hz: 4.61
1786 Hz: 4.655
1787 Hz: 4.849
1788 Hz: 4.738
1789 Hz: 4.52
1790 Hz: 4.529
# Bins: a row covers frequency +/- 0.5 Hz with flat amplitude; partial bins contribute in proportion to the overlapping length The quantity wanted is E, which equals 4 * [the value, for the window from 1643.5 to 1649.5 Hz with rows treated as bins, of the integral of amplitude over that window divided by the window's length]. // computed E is 17.7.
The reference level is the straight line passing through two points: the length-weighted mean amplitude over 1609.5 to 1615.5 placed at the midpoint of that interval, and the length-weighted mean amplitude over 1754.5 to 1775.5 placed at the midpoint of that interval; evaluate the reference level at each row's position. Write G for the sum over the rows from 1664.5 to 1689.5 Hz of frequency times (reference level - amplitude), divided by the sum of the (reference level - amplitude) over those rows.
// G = 1674.0 Hz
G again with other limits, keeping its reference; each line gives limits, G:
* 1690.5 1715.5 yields 1703.5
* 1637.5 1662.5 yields 1650.2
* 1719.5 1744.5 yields 1732.7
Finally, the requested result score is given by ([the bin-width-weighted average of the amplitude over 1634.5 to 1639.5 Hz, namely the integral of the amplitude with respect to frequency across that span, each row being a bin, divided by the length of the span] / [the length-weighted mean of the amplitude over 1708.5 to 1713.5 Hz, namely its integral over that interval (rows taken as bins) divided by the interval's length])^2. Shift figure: 0.95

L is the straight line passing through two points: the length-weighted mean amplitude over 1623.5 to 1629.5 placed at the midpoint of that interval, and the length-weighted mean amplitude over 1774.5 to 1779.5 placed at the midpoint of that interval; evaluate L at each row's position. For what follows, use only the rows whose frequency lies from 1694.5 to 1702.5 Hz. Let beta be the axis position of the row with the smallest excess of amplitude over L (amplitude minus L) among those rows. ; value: 1701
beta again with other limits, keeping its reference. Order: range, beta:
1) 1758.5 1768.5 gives 1768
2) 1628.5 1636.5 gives 1634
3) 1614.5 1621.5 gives 1618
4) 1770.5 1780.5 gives 1780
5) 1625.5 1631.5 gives 1631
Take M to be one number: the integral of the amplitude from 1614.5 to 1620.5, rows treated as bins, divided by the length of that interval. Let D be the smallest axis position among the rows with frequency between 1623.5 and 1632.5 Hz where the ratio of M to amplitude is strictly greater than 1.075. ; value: 1631 Hz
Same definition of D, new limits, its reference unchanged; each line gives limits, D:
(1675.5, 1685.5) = 1676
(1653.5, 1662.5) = 1654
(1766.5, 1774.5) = 1768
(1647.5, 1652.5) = 1648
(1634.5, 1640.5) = 1635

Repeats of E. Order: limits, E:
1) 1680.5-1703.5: 18.1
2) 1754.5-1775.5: 18.0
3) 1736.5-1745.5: 19.1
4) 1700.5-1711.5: 17.6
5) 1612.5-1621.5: 19.3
